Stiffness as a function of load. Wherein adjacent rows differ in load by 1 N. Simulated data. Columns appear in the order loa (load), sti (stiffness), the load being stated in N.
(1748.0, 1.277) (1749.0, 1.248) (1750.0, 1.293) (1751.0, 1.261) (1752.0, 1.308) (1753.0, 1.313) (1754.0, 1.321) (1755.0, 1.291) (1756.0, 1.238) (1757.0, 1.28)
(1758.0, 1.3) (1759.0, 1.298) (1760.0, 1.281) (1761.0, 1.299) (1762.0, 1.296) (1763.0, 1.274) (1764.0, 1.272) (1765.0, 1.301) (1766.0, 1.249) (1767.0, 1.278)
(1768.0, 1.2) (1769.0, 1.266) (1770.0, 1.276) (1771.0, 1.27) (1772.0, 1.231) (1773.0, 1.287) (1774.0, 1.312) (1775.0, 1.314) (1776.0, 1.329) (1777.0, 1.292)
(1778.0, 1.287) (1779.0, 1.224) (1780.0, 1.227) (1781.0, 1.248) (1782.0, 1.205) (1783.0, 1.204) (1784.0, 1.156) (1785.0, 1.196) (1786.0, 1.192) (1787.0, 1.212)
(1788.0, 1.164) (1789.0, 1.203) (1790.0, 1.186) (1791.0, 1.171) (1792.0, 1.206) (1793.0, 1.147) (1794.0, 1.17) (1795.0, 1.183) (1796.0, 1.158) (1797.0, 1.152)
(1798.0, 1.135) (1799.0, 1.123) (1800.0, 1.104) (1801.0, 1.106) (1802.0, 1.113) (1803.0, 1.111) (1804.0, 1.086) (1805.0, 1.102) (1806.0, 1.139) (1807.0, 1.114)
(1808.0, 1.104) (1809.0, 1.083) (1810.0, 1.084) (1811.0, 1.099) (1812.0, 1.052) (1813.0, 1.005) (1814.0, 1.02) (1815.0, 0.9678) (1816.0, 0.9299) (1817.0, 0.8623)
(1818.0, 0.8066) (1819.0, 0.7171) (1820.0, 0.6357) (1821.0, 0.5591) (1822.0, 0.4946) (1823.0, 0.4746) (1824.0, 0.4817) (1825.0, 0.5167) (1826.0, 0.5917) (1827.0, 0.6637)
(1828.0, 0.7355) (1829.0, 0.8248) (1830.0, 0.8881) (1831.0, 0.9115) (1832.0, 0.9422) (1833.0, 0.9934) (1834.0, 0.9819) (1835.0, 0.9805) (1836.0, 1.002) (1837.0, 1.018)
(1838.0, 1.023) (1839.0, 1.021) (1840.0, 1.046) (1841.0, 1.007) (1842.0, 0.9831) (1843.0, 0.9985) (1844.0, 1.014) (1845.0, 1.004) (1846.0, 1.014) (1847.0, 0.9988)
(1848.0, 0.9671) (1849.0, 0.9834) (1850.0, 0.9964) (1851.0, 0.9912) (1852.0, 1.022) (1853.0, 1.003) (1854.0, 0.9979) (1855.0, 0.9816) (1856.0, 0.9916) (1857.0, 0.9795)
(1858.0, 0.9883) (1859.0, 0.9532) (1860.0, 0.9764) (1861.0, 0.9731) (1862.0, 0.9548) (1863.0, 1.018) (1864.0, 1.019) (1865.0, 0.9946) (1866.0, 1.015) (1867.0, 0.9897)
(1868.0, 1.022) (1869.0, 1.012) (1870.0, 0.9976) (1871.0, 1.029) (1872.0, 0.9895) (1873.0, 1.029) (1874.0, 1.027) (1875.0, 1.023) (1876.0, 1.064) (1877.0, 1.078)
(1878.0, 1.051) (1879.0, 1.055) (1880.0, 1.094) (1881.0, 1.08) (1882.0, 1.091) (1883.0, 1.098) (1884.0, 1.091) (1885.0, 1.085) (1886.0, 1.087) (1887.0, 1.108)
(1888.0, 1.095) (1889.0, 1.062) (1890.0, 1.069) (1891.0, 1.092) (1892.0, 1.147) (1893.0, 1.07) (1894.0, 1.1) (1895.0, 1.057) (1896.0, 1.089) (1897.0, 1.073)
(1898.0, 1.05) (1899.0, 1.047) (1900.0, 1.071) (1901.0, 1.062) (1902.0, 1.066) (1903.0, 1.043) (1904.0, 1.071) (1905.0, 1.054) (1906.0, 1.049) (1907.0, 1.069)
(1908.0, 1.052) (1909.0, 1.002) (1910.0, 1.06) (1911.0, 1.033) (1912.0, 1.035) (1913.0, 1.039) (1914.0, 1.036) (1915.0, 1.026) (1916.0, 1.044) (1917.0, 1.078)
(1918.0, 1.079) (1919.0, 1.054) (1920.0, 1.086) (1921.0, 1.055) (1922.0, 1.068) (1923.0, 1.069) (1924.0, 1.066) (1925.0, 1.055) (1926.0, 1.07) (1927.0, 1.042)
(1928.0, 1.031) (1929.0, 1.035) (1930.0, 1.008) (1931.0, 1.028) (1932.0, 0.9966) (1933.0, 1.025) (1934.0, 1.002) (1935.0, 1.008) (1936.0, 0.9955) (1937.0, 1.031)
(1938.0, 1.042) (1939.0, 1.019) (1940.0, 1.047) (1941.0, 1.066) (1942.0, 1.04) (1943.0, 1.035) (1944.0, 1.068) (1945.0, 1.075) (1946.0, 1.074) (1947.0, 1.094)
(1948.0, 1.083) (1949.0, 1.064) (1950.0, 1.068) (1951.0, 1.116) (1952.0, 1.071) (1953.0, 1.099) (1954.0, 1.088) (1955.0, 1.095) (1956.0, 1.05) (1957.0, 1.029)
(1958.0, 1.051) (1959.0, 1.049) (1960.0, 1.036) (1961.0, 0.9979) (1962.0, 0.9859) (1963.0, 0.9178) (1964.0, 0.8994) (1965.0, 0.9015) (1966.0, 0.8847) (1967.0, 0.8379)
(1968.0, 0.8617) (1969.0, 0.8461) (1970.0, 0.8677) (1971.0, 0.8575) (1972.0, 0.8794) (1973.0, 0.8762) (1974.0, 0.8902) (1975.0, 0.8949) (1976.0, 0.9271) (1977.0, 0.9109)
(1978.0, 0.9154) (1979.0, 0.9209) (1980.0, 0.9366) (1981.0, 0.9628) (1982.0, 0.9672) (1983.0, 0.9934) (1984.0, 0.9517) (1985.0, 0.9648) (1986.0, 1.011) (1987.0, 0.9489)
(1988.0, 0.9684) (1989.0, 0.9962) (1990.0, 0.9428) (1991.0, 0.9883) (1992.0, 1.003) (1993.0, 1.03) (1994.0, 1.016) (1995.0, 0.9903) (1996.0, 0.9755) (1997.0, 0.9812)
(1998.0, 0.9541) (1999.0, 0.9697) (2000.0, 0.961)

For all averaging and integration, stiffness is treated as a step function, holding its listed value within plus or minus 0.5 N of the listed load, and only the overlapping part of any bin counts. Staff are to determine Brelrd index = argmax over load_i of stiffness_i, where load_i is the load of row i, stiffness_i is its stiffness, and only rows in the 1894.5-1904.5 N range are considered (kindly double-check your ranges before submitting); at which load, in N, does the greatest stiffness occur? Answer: 1896.0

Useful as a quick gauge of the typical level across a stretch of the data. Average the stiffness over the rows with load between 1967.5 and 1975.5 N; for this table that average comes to 0.87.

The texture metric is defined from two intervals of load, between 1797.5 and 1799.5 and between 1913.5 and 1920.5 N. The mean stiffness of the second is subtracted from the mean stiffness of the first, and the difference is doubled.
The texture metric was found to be 0.14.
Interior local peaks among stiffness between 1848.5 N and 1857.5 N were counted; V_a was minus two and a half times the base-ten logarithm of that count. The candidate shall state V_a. -1.19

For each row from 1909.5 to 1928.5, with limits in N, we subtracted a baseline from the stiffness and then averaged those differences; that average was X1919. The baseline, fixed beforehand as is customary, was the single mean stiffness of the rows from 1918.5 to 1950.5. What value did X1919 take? 0.01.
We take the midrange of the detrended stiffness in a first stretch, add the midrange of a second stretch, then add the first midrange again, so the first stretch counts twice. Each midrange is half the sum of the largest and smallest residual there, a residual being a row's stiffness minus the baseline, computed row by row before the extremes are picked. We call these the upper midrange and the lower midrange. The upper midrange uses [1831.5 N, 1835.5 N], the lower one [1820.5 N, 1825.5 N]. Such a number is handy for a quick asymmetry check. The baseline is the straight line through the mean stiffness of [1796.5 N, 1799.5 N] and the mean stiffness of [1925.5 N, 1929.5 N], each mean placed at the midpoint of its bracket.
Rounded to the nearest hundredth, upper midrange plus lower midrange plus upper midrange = -0.89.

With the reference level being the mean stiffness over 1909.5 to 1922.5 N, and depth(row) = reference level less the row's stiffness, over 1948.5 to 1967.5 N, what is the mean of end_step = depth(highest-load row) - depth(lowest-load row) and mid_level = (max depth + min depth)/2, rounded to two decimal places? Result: 0.15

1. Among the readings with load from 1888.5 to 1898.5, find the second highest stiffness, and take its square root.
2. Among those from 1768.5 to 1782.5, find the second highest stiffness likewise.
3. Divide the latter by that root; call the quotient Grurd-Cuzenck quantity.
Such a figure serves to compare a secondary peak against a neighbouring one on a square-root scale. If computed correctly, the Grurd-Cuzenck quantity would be 1.25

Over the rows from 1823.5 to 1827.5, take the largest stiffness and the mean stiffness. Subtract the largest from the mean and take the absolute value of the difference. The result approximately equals 0.10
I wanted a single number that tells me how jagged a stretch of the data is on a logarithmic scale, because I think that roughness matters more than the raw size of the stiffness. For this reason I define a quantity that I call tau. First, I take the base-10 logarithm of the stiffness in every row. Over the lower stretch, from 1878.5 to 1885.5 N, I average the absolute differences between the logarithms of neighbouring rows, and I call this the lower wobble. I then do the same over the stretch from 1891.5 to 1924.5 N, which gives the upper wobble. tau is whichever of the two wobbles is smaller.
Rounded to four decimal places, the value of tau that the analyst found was 0.0056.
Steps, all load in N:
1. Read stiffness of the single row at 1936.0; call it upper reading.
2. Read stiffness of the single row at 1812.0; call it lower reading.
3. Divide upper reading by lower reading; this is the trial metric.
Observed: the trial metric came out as 0.95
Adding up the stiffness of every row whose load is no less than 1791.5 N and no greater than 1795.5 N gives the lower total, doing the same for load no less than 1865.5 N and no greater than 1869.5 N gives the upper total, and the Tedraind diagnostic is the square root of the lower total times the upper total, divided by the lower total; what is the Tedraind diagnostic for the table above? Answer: 0.93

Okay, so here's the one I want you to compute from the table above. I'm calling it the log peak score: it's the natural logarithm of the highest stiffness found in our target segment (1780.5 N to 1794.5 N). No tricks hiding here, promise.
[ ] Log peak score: 0.22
